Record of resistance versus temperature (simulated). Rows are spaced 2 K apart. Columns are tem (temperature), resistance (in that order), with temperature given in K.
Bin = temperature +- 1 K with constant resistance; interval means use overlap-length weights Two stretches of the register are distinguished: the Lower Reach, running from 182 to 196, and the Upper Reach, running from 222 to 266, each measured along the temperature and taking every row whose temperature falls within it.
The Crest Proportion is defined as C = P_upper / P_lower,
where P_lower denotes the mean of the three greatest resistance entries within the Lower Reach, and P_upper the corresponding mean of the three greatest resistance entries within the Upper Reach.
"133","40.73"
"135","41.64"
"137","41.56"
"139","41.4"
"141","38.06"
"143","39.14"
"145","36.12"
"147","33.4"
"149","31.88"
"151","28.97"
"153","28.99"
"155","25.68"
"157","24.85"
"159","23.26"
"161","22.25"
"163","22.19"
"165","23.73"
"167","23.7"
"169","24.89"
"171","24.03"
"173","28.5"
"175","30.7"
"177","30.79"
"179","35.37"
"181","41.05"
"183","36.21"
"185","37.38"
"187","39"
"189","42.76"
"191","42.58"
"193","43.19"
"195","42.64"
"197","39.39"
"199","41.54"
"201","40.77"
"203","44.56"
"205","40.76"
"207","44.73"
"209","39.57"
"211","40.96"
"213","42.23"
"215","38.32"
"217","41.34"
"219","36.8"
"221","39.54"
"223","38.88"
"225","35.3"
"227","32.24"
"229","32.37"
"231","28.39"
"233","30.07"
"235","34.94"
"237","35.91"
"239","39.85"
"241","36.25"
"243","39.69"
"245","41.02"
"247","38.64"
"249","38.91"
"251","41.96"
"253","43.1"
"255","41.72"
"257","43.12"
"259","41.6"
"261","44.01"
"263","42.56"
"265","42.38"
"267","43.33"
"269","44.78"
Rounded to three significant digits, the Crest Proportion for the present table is 1.01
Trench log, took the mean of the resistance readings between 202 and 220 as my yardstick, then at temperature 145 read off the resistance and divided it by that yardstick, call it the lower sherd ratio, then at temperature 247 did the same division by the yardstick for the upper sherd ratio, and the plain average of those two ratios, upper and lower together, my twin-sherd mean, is 0.91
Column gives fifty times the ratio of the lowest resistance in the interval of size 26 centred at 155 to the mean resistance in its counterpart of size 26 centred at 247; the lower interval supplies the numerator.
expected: 28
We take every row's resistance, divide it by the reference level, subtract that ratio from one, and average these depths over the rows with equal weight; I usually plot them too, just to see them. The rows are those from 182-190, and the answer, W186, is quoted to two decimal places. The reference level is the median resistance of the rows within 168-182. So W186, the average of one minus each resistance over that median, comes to -0.27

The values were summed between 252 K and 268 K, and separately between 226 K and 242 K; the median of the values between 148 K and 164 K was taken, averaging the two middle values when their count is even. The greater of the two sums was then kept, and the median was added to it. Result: 367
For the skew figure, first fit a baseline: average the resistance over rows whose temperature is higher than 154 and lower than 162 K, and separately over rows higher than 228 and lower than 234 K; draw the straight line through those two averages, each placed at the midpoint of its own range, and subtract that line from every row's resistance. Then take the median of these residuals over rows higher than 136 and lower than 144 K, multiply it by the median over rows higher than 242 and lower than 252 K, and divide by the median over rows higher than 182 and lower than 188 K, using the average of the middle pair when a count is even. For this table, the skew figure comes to 13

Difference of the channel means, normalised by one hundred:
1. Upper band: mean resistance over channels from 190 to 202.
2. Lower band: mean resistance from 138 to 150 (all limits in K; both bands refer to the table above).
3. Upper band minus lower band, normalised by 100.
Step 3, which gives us 0.05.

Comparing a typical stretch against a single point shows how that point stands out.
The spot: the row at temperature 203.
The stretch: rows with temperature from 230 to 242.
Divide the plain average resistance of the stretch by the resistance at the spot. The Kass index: 0.77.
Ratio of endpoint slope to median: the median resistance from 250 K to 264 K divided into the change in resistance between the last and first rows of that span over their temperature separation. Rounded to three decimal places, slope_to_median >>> 0.001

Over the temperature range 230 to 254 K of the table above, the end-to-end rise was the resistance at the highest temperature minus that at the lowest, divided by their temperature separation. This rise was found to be 0.7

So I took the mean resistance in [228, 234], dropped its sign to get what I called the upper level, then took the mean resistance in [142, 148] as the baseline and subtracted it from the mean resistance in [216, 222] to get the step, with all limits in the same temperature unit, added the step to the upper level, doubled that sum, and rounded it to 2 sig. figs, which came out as 67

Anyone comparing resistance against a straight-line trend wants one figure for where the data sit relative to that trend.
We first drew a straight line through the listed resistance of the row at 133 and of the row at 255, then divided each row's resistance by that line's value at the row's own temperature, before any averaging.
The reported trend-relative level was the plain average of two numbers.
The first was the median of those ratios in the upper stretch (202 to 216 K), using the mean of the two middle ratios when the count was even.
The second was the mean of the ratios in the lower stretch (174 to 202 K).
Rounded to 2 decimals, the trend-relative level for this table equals 0.97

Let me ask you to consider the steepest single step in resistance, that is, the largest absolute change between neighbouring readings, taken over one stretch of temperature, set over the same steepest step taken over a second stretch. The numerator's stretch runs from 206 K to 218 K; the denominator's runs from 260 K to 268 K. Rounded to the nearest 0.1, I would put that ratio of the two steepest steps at 3.6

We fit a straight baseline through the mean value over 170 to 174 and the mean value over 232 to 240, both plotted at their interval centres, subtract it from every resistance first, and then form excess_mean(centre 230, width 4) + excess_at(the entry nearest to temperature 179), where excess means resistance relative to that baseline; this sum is 4.2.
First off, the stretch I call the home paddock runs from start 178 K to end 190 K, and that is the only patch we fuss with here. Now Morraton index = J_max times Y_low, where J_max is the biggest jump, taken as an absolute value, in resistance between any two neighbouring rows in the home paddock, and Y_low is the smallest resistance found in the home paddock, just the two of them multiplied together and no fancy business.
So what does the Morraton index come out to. 201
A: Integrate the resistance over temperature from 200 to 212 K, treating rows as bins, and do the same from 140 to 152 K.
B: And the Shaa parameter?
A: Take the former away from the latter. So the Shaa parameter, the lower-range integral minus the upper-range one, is -88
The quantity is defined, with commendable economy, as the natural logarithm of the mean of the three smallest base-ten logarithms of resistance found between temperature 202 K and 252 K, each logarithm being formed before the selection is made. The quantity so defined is 0.39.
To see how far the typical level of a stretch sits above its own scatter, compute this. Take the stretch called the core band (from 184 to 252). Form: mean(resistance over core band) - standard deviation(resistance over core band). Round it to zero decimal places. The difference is 35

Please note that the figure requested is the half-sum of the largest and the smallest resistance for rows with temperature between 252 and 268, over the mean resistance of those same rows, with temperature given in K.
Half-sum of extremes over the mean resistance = 1.00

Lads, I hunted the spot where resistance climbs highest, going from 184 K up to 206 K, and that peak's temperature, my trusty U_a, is 203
